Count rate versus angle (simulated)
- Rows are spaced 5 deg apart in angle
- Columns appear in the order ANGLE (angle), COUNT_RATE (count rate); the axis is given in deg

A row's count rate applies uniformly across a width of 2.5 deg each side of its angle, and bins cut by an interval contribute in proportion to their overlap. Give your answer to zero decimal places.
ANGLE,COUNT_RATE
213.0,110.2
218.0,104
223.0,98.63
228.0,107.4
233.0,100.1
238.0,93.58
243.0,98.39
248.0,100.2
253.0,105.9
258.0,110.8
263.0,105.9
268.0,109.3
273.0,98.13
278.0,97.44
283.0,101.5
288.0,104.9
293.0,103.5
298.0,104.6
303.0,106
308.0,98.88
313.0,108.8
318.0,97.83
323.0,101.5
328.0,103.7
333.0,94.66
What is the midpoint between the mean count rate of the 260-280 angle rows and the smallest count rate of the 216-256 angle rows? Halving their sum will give 98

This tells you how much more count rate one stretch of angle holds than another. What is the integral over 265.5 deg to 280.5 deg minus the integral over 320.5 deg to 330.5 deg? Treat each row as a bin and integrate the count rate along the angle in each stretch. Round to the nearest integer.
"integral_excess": 498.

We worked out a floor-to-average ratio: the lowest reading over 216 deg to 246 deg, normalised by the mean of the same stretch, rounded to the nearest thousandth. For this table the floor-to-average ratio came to 0.933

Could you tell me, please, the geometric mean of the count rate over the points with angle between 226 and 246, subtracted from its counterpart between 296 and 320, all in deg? 3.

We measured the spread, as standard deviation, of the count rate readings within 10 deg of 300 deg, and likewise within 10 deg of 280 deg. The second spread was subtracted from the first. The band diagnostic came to -0.3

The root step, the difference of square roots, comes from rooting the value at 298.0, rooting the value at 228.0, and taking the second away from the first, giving -0.14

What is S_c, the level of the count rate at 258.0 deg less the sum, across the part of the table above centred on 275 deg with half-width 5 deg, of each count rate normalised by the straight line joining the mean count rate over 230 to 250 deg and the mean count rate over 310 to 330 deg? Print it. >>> 108.8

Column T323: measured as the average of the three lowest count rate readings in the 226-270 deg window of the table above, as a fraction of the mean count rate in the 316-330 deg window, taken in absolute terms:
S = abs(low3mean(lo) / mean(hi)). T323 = 0.964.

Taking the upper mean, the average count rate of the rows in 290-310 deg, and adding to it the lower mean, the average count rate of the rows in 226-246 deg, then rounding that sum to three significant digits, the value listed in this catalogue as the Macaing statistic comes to 203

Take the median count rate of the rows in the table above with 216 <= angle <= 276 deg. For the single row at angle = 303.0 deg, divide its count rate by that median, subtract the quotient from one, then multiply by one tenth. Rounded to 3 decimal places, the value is -0.004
